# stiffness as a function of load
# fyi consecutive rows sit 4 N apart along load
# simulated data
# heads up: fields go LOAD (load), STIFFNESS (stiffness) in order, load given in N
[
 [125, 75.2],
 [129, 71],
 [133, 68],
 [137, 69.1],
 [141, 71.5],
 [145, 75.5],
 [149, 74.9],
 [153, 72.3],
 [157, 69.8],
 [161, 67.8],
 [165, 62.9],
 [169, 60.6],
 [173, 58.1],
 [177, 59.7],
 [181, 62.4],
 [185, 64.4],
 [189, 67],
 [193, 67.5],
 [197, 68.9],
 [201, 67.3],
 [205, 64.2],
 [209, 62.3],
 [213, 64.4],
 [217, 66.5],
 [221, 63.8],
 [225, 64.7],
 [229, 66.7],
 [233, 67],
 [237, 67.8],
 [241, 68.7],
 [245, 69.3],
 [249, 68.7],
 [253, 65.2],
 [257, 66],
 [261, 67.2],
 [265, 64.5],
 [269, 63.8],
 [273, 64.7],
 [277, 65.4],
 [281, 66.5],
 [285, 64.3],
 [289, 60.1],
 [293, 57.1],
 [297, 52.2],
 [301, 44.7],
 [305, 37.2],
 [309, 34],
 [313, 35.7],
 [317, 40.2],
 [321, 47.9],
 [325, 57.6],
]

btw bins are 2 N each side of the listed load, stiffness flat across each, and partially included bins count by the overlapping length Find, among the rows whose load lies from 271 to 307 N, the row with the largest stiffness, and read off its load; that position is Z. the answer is 281 N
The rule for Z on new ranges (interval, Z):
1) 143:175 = 145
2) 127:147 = 145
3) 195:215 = 197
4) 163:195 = 193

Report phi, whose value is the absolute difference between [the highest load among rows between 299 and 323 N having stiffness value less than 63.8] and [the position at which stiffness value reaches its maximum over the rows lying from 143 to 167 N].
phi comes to 176 N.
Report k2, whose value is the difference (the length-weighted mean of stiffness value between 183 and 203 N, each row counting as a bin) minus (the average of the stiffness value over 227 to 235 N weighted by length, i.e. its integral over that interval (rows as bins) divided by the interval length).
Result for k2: 0.2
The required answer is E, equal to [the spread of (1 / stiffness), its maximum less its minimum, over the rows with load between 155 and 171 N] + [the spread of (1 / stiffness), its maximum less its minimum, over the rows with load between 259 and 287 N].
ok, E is 0.003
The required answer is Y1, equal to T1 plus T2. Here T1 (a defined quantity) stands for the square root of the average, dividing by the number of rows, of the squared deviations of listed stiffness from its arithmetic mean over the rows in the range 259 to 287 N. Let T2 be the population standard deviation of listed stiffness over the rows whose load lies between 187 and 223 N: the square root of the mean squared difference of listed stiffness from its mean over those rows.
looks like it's 3.2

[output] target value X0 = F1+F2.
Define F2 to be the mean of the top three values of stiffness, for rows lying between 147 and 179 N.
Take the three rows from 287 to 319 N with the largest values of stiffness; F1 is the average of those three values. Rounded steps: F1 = 56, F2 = 72.3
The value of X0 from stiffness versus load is 128.8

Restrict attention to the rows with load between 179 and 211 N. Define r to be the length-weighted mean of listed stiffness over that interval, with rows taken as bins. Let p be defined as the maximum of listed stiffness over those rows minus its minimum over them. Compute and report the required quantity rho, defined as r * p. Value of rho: 432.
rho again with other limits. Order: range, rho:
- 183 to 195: 206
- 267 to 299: 883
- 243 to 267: 321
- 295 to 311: 765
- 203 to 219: 270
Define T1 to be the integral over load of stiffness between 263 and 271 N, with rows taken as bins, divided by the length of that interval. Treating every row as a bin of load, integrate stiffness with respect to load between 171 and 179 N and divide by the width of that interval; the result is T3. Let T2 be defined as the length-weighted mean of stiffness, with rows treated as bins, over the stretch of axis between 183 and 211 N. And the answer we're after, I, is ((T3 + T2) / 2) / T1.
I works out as 0.97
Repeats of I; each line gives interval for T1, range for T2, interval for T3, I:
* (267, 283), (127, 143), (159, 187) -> 1.02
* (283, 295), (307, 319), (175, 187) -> 0.82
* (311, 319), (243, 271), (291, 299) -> 1.59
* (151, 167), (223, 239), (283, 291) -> 0.94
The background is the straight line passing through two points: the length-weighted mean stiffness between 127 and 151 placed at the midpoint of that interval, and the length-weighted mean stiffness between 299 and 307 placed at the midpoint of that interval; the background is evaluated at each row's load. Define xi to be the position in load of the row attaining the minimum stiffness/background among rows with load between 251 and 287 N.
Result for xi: 253 N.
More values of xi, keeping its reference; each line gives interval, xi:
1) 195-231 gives 209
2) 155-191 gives 173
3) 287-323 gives 309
